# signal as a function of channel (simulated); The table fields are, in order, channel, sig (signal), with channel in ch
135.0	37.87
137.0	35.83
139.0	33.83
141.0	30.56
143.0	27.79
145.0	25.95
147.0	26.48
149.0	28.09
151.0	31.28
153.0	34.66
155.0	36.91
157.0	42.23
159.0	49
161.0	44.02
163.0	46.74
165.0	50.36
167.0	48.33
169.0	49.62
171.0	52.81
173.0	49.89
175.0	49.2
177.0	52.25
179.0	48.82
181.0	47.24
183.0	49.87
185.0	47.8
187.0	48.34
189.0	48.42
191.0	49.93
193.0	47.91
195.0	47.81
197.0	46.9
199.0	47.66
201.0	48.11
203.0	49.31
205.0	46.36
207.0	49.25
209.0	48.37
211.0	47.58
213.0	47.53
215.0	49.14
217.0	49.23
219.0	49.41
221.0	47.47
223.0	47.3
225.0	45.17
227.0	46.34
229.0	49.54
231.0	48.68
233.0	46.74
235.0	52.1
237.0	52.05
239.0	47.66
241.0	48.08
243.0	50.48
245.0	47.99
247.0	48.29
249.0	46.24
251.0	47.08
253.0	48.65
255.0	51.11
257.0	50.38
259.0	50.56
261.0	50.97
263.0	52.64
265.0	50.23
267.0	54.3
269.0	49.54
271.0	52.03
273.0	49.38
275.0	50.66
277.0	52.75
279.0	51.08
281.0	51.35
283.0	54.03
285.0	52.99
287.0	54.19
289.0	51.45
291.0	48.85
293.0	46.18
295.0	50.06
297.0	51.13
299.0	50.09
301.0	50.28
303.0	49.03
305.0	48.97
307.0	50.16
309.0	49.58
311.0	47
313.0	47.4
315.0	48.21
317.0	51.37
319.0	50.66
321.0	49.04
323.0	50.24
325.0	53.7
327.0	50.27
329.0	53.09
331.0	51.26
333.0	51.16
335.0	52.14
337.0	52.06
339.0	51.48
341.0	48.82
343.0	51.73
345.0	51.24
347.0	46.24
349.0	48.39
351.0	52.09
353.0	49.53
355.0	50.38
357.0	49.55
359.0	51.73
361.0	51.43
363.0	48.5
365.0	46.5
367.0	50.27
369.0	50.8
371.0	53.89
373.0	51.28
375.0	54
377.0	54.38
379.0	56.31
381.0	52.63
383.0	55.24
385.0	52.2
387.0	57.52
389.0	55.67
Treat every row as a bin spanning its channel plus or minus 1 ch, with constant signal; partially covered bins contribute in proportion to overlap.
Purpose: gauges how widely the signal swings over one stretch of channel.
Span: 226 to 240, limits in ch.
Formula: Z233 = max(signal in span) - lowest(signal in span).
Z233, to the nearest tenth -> 5.8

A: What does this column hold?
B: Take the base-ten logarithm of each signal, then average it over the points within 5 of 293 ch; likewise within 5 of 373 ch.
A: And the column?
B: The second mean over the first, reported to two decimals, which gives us 1.02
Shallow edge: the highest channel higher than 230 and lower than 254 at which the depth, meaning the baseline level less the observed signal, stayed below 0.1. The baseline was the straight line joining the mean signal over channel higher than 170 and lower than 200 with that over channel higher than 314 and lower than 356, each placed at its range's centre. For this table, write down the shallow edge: 243.0 ch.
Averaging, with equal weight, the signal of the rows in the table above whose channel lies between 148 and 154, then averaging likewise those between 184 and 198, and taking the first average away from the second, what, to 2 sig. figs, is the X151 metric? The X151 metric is 17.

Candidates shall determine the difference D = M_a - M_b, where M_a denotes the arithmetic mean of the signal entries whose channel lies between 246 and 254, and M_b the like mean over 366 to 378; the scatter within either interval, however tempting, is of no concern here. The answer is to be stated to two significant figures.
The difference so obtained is -4.9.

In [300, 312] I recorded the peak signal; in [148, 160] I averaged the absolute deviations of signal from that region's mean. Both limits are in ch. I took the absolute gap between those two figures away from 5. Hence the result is -40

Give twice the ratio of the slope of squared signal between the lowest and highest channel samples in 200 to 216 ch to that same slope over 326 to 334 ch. 1.0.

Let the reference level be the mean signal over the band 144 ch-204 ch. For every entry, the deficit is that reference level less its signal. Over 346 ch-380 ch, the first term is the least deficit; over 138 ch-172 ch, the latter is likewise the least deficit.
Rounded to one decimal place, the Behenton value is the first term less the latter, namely -3.5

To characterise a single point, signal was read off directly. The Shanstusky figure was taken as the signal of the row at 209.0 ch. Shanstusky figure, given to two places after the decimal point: 48.37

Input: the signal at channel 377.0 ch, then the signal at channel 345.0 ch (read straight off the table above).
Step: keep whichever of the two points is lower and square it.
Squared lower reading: 2626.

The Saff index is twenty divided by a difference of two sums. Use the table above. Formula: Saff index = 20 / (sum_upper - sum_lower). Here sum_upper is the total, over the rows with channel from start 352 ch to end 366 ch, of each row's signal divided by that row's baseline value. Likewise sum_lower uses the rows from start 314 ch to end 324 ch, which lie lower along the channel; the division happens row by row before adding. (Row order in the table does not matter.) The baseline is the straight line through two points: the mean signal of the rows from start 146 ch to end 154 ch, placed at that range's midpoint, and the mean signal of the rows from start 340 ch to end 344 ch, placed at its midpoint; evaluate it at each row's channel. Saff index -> 14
